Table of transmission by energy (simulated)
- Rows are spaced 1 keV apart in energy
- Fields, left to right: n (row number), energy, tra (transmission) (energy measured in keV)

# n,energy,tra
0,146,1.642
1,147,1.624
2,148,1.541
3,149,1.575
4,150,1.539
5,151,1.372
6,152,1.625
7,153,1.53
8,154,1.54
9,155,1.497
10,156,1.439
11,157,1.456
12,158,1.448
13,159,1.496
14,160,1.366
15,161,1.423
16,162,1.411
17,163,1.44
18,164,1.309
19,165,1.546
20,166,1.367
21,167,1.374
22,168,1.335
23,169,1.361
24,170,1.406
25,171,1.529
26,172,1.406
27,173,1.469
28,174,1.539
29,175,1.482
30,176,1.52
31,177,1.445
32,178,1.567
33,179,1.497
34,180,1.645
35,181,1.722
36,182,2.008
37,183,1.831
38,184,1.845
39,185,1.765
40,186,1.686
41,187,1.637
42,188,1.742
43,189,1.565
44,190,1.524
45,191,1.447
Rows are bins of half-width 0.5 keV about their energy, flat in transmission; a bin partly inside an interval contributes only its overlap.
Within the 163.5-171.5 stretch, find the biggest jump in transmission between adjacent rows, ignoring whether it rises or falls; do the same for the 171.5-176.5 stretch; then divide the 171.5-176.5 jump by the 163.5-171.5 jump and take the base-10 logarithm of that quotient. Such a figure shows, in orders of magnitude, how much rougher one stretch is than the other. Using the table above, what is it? -0.53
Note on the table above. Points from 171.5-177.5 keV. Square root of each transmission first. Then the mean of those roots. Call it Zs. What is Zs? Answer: 1.22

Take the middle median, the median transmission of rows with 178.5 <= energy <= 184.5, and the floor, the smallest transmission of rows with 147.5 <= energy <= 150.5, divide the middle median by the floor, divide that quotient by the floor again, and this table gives 0.75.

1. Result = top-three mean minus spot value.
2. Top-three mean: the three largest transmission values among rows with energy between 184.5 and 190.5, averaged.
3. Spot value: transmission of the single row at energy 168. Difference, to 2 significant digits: 0.40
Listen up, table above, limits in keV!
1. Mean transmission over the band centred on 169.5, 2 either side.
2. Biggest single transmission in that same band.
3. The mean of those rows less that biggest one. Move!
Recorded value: -0.12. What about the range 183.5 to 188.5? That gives -0.11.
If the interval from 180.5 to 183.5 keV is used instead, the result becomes -0.15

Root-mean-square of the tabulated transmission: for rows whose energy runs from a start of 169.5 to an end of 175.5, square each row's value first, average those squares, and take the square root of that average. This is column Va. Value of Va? 1.47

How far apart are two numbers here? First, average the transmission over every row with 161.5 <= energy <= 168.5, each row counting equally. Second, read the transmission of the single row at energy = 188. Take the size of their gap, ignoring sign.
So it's 0.34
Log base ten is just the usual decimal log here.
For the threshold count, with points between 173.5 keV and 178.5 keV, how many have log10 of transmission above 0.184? 2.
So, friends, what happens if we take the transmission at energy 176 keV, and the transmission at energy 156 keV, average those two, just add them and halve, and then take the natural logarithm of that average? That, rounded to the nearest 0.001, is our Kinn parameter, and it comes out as 0.392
